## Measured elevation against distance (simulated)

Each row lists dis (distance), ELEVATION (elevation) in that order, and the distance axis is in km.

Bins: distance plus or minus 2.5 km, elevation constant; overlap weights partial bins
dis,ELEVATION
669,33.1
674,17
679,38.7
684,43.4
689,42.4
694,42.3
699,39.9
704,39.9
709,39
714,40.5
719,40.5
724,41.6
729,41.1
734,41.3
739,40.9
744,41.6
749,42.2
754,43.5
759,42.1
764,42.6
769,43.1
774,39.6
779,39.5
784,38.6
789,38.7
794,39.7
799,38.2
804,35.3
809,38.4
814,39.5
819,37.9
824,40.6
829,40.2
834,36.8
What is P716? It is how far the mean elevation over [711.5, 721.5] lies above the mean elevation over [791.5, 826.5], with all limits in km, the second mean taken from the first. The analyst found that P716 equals 2.0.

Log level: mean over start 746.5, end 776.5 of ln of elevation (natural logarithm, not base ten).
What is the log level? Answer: 3.74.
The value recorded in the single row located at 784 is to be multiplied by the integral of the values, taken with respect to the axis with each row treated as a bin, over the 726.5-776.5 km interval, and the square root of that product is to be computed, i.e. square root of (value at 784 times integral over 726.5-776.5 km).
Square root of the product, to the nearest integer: 284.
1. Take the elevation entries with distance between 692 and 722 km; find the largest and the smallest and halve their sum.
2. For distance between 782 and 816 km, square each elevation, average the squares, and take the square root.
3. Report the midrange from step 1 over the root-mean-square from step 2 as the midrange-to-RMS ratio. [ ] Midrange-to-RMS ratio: 1.06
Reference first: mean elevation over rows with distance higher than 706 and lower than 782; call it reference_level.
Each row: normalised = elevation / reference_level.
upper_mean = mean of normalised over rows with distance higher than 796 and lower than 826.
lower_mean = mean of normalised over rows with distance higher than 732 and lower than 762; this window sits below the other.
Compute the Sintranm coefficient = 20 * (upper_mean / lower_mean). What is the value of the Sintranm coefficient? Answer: 18.3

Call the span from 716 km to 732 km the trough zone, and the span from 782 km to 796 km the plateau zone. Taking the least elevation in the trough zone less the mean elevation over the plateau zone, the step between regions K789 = 1.5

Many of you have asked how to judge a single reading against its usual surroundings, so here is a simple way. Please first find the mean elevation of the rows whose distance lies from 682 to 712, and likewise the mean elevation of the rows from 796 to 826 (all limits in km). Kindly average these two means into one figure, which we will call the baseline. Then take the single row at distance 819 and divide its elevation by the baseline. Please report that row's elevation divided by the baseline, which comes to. 0.95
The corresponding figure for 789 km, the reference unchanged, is 0.97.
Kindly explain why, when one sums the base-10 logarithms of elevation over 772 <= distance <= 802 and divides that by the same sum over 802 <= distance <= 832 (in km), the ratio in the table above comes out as 1.00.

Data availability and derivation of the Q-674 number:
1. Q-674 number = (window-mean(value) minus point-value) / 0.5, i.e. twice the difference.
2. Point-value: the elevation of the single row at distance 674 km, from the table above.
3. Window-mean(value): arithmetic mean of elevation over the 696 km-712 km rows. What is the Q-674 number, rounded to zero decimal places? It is 45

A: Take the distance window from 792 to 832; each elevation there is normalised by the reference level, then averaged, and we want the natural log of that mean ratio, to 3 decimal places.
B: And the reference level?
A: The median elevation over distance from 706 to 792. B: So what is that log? -0.060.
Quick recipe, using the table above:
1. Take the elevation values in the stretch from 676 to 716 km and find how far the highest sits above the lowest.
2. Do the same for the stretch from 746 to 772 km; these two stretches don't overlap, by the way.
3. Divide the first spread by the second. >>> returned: 3.4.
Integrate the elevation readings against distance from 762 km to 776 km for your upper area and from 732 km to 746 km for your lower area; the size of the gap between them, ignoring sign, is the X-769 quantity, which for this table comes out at 8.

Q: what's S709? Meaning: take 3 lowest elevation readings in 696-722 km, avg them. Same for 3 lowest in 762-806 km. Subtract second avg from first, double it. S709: 4.5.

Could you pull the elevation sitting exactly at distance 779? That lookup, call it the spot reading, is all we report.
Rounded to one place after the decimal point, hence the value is 39.5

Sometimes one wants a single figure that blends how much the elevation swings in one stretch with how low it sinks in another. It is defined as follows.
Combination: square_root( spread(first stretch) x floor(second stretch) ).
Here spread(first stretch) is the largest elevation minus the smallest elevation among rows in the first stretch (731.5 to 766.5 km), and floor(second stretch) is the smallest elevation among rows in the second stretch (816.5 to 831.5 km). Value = 9.9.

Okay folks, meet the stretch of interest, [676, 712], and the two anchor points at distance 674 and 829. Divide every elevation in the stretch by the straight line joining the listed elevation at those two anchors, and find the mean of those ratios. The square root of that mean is 1.43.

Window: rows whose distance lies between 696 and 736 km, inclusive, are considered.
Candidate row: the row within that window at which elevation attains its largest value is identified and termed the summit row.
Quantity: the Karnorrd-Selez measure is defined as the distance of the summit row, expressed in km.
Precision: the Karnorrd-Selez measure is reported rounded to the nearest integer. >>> 724 km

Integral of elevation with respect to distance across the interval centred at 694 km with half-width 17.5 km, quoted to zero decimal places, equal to 1428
